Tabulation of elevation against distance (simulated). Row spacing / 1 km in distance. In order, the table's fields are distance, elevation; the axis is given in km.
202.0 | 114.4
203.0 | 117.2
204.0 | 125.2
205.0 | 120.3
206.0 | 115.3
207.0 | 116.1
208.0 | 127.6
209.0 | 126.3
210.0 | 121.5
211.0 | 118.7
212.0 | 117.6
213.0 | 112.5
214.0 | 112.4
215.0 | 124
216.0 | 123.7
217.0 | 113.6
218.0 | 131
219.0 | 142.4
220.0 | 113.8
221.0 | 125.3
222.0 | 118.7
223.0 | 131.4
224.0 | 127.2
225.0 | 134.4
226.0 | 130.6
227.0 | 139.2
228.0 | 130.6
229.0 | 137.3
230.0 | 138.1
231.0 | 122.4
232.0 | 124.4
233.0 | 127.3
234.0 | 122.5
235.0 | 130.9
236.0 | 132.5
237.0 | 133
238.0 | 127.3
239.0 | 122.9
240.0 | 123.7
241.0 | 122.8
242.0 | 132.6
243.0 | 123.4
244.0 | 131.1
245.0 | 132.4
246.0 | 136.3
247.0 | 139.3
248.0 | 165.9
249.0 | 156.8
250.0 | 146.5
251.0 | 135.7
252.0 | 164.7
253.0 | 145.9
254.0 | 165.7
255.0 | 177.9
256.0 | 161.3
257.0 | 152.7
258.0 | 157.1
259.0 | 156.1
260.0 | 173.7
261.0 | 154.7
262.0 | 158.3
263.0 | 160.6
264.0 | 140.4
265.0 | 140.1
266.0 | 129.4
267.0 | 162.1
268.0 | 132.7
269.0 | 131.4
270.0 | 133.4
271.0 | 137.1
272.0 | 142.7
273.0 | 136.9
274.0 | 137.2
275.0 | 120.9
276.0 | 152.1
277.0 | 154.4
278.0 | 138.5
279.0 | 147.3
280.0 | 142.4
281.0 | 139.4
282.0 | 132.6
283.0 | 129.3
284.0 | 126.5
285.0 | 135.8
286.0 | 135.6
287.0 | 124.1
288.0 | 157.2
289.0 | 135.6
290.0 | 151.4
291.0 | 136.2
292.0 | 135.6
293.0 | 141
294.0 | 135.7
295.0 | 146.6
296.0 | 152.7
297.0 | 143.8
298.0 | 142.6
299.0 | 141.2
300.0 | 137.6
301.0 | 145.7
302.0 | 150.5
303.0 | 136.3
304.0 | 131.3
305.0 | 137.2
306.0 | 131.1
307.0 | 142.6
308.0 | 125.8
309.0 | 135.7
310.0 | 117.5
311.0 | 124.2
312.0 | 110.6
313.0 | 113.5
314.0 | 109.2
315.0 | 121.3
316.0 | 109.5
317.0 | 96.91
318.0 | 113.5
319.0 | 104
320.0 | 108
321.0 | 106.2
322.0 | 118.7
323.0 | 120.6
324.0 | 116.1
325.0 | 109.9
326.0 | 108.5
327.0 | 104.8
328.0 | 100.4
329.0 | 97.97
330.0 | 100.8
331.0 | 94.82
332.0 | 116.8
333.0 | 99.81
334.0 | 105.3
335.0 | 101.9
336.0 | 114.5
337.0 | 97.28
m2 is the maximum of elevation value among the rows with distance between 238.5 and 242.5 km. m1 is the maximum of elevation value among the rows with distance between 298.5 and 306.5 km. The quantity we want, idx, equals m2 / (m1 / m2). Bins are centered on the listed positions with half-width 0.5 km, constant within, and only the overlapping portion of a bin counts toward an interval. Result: 117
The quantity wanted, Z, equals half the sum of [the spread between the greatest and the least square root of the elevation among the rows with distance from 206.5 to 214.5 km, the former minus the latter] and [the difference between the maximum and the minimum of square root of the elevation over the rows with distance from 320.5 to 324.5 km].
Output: 0.69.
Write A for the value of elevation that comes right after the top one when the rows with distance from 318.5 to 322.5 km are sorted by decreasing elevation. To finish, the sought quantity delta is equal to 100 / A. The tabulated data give 0.93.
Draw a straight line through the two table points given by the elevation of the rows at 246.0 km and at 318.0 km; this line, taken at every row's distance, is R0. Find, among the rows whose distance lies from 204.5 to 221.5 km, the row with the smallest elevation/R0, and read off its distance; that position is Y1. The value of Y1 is 213.0 km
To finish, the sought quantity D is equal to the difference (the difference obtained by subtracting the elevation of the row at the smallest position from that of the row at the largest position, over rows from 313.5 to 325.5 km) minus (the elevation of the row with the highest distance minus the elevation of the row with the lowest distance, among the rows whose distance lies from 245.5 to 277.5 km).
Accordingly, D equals -17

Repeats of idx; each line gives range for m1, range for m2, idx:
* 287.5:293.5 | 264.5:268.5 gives 167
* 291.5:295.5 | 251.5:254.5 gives 187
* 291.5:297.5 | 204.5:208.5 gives 107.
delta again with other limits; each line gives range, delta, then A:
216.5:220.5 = 0.76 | 131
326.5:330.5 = 0.99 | 100.8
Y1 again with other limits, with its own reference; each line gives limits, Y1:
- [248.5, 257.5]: 251.0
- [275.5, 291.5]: 287.0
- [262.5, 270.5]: 266.0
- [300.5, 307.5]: 304.0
